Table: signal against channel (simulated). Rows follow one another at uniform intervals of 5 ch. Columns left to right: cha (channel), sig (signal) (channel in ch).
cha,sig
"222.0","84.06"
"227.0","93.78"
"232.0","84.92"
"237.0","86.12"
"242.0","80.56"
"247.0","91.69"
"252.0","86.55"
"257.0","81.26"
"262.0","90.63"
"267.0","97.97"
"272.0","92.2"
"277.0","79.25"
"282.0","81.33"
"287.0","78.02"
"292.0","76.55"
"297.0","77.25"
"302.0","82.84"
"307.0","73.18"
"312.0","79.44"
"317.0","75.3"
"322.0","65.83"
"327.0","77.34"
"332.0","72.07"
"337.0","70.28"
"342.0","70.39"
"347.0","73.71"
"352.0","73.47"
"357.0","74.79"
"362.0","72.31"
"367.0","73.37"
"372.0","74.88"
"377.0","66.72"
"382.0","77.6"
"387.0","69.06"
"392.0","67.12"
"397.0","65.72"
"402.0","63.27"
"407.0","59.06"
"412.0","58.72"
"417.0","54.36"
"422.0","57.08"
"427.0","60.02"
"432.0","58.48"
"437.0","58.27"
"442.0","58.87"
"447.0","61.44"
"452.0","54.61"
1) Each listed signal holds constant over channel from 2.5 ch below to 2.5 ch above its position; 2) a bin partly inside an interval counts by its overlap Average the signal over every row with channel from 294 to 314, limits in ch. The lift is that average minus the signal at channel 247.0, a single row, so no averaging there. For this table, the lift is -14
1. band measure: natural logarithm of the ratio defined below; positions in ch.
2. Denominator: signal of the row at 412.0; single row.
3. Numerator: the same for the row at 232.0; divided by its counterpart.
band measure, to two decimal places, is 0.37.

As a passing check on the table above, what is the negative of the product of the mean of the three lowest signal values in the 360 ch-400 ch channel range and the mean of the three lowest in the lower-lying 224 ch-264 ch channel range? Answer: -5471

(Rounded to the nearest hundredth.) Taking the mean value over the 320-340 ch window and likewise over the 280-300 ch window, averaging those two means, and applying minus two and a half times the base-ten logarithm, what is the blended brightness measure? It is -4.69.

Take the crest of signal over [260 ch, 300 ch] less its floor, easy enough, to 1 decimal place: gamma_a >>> 21.4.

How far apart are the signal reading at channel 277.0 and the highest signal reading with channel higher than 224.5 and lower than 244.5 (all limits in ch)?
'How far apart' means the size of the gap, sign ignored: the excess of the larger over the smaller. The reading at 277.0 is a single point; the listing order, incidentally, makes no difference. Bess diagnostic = 15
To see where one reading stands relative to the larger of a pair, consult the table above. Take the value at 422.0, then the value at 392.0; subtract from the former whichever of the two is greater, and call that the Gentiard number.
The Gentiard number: -10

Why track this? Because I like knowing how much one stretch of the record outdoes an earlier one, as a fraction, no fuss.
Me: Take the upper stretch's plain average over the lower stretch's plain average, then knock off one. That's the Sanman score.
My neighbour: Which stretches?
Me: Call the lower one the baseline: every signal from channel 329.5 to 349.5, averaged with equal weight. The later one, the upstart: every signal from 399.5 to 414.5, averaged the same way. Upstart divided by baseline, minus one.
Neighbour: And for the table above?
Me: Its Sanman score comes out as -0.16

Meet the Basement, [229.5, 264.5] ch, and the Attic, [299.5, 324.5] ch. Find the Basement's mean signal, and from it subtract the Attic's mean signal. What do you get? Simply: 11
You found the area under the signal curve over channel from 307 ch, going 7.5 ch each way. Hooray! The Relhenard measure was 1177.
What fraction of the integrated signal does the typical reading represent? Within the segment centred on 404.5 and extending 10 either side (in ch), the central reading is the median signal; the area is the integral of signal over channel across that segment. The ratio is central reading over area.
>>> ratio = 0.0496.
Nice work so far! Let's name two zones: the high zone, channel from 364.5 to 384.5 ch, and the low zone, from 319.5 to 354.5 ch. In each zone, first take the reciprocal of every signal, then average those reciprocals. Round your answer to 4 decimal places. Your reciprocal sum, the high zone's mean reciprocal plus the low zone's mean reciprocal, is 0.0277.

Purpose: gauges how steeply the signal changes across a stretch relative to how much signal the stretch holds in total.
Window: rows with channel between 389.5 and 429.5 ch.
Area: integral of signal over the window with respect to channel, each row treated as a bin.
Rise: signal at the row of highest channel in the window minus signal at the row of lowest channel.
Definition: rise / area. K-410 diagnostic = -0.003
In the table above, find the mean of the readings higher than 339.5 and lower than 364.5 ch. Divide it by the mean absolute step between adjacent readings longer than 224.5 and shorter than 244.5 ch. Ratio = 14.0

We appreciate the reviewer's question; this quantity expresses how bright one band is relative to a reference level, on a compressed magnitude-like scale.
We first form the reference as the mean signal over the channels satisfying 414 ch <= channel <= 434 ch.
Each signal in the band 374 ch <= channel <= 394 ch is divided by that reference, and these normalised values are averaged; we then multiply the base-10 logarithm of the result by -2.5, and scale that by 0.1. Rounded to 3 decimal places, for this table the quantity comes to -0.022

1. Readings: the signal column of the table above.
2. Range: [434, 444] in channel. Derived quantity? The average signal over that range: 59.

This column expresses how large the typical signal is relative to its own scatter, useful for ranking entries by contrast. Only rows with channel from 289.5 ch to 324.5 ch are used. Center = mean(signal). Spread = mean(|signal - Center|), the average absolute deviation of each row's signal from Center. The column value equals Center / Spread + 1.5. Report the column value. 22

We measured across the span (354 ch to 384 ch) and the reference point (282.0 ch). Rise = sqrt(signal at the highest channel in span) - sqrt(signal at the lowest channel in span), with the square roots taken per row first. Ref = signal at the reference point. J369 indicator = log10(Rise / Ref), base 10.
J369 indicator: -2.7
